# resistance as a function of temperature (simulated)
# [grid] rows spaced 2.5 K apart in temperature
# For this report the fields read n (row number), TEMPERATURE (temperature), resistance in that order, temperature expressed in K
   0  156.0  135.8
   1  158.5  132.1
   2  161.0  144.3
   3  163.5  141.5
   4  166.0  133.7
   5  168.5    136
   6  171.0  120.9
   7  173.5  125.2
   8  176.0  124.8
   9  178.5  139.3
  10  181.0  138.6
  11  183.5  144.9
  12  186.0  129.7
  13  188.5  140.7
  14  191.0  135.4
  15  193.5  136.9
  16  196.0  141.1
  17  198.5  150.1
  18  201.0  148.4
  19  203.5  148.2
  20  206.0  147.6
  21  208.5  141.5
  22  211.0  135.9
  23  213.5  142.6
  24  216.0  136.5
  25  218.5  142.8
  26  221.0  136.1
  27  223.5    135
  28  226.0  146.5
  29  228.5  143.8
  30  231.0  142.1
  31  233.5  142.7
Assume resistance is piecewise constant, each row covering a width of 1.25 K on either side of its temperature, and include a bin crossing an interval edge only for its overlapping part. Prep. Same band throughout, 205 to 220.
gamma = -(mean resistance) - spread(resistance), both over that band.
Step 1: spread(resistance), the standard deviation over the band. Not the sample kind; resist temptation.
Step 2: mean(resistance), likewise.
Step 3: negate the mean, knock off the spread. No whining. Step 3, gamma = -145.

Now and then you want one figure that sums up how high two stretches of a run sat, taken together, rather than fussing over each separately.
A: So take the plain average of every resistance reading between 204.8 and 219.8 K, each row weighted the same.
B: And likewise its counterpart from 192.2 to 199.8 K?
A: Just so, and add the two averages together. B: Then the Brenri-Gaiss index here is 284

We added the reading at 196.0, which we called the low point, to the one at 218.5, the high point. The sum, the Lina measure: 284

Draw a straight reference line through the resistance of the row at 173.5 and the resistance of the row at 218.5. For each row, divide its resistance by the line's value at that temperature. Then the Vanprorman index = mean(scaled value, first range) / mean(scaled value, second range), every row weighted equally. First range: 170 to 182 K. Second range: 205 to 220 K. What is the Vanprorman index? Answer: 1.02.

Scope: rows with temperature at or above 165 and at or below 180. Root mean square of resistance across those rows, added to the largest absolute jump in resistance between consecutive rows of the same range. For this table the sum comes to 145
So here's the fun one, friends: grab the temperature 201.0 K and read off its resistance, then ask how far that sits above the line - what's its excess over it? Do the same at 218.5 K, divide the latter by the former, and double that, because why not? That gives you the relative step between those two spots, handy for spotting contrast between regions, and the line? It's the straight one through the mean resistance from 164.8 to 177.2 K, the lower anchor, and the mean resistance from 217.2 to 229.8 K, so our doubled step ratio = 0.49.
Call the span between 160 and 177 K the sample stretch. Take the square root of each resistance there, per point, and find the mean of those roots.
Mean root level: 11.5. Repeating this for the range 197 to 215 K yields 12.0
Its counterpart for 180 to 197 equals 11.8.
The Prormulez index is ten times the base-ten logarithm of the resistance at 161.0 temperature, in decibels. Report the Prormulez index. 21.6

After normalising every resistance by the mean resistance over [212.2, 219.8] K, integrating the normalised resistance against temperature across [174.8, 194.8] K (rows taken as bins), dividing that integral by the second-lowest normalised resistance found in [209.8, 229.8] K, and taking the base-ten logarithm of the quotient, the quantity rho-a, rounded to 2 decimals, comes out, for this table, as 1.30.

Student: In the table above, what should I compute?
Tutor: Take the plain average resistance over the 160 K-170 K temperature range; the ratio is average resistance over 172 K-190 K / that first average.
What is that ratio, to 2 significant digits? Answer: 0.97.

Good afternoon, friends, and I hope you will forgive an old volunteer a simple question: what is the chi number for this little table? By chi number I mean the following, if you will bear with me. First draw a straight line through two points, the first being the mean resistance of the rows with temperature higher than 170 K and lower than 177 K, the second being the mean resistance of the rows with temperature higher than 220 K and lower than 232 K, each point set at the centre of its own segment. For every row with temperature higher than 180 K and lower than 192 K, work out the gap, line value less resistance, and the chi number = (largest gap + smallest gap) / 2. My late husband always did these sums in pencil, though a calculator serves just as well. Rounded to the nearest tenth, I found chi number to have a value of -10.0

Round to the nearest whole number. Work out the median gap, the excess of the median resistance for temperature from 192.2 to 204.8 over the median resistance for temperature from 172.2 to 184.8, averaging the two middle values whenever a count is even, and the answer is 10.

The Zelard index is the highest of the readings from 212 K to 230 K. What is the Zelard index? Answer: 146.5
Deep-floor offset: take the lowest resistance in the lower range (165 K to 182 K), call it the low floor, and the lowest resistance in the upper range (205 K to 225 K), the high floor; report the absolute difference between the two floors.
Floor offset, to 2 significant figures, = 14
